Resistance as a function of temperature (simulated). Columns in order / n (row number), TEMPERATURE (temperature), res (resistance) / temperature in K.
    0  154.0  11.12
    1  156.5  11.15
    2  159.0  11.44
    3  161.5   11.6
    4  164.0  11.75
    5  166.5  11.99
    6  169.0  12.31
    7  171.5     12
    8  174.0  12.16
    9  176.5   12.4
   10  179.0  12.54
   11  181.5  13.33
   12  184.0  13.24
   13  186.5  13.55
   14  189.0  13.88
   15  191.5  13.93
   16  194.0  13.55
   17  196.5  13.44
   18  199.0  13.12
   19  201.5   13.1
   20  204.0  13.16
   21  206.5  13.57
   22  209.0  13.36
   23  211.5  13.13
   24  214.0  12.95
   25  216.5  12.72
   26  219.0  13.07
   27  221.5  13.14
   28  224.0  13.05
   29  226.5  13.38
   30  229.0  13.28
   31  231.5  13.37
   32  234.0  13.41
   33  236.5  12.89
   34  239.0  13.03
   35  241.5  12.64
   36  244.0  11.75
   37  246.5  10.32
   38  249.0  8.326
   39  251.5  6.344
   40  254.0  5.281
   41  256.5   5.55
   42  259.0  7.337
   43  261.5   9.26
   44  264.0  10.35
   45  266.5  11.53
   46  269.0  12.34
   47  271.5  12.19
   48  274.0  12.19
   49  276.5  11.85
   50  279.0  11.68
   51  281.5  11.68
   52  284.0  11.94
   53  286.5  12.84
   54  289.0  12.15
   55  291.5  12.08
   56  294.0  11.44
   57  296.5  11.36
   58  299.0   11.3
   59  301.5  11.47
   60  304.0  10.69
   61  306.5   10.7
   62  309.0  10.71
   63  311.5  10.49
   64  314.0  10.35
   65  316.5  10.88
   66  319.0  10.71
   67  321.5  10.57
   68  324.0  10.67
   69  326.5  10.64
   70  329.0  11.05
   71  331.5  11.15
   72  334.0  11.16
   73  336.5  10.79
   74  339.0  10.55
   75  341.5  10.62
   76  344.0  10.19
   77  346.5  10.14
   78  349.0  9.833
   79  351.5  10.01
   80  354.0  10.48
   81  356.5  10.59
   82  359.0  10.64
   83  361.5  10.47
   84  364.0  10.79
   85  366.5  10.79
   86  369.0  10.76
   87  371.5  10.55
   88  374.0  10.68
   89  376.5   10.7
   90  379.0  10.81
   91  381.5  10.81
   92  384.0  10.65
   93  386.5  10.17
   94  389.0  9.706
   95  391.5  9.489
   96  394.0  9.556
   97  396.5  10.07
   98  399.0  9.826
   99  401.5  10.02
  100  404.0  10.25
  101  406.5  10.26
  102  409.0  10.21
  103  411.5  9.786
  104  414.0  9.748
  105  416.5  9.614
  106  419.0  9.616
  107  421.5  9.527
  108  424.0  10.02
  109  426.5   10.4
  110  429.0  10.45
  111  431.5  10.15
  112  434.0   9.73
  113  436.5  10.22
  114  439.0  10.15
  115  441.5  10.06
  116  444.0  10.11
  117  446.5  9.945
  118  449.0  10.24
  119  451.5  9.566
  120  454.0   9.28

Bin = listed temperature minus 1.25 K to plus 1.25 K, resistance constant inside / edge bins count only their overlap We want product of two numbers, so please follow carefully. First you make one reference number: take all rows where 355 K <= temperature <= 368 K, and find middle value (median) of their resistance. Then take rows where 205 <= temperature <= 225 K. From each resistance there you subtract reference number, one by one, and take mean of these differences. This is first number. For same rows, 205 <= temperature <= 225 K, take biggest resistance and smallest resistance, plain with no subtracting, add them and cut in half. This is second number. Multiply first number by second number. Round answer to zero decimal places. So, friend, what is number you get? 33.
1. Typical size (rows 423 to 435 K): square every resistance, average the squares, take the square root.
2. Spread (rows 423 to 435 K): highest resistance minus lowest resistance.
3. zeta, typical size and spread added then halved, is 5.4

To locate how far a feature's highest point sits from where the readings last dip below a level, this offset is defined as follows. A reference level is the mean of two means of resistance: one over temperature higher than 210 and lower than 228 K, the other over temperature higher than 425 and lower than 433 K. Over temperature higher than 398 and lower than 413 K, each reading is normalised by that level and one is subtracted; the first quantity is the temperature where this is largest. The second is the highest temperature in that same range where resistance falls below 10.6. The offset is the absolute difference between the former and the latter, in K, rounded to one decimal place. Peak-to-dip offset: 5.0 K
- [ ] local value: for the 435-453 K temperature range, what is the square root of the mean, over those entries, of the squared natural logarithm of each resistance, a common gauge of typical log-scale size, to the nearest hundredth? 2.31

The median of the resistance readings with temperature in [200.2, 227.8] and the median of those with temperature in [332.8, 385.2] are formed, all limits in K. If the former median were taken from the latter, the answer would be -2.5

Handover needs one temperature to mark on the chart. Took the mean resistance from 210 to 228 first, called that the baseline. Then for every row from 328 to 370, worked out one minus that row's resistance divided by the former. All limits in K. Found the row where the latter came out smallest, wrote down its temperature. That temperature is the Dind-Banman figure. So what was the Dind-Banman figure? 334.0 K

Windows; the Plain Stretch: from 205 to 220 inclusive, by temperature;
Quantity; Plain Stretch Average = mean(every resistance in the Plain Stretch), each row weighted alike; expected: 13.1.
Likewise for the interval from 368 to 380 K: 10.7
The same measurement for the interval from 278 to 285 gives 11.8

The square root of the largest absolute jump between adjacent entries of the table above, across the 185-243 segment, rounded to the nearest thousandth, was 0.721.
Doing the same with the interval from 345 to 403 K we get 0.717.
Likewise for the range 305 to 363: 0.728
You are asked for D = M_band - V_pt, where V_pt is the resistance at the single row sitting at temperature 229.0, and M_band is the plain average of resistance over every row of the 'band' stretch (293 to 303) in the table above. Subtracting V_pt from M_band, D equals -1.9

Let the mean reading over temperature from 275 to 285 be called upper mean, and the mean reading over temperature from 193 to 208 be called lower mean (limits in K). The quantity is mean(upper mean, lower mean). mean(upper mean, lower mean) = 12.6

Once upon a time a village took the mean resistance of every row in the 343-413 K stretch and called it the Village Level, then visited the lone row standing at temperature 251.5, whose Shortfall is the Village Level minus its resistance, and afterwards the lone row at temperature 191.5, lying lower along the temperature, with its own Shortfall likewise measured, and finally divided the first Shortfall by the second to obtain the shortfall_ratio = -1.1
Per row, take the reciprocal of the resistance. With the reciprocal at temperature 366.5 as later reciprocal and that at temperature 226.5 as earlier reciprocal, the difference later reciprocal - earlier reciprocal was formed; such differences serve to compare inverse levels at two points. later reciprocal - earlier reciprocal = 0.018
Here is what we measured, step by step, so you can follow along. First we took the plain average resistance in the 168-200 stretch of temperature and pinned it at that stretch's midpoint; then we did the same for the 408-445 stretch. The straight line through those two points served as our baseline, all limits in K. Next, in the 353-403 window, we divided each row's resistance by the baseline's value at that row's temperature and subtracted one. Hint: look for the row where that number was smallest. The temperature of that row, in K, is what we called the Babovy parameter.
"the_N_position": 391.5 K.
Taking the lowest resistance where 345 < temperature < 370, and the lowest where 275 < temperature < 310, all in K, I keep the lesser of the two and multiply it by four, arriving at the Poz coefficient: 39.3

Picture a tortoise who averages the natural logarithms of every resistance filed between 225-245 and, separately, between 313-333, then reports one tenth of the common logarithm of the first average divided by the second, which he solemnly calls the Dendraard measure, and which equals 0.0033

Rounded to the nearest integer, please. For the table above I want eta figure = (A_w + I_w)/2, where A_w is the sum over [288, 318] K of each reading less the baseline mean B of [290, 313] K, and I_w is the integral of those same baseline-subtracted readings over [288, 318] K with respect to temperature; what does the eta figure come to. 0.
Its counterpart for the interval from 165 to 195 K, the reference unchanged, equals 37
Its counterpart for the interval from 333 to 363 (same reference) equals -14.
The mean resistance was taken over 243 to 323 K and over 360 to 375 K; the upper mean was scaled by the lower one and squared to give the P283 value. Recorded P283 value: 1.02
